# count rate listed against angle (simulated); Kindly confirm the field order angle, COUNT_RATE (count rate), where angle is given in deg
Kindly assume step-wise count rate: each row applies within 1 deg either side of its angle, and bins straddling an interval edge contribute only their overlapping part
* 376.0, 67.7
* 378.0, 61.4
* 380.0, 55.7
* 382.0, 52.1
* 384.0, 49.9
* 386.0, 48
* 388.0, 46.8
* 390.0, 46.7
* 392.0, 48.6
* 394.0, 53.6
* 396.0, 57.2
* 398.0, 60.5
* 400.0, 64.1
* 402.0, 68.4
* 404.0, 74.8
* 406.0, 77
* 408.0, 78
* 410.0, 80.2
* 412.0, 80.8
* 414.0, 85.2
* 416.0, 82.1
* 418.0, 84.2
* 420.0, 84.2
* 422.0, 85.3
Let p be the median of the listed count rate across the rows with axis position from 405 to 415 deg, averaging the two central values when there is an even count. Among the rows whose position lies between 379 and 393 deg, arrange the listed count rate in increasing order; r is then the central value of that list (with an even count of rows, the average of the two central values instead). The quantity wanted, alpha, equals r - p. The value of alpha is -32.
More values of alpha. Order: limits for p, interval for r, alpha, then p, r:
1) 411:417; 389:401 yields -27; 82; 55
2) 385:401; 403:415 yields 28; 51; 79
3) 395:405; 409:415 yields 17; 64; 81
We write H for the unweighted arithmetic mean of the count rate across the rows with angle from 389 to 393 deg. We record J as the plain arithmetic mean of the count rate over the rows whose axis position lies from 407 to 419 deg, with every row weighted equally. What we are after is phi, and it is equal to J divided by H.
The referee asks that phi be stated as 1.7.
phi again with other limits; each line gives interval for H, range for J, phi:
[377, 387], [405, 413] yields 1.5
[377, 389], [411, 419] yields 1.6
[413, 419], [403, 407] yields 0.9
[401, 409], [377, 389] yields 0.7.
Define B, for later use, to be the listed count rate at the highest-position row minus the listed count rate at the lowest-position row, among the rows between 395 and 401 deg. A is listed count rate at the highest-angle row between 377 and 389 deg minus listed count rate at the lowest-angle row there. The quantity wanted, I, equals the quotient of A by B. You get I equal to -2.1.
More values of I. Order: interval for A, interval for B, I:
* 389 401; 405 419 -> 2.4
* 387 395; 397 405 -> 0.5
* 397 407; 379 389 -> -1.9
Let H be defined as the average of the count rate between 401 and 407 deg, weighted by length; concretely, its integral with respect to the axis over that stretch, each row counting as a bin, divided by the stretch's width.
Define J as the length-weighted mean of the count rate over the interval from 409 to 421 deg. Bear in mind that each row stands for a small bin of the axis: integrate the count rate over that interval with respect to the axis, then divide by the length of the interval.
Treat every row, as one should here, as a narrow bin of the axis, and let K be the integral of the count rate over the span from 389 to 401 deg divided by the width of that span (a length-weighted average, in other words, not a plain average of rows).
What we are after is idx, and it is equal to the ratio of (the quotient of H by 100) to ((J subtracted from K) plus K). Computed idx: 0.027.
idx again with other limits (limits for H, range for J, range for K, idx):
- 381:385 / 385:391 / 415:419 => 0.004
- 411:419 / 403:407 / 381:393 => 0.039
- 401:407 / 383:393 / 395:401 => 0.010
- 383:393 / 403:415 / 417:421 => 0.005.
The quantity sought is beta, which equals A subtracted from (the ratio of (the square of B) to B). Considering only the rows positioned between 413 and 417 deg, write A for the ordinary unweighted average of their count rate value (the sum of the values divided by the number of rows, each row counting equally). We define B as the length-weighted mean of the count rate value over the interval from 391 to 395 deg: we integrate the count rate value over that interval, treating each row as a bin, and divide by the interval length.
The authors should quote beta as -33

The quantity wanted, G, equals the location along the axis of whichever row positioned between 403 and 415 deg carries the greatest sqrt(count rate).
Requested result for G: 414.0 deg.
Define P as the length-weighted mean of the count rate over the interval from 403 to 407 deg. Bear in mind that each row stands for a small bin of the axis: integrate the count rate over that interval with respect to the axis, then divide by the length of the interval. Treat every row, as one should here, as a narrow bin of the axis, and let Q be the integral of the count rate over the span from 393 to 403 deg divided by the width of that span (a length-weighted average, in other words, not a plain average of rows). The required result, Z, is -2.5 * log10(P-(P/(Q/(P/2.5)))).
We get -3.9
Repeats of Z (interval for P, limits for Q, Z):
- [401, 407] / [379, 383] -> -3.8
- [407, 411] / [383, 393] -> -3.6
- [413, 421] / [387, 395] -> -3.6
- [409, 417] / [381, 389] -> -3.6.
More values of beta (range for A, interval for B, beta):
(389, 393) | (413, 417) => 36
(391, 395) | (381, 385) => 0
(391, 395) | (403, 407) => 25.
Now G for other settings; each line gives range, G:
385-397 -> 396.0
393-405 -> 404.0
